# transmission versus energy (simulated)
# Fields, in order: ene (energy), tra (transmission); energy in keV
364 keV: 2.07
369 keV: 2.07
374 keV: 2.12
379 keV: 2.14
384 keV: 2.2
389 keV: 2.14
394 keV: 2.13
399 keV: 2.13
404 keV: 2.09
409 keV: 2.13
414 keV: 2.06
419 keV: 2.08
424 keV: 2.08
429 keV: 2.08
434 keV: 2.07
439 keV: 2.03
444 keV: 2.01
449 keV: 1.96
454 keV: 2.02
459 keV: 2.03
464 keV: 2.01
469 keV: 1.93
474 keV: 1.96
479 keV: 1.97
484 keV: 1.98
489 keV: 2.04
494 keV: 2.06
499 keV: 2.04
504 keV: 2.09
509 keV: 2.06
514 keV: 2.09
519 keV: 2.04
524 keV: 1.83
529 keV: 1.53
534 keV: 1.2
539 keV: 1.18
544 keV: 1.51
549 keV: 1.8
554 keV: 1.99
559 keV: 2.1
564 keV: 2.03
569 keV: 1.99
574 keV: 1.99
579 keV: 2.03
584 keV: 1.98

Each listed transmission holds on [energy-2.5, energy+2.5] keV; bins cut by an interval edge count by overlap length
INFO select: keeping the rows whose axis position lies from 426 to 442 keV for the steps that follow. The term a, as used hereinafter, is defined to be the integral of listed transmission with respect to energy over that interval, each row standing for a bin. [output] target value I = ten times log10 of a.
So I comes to 15.2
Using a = 33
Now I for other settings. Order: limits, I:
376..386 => 13.4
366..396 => 18.1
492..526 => 18.4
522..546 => 15.4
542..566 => 16.6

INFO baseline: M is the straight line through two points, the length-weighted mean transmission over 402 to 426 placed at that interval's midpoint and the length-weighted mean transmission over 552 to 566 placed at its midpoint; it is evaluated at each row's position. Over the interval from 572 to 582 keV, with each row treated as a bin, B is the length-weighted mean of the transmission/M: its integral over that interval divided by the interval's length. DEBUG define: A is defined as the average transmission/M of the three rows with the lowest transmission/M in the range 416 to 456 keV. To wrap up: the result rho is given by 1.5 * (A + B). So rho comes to 2.9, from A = 0.96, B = 0.99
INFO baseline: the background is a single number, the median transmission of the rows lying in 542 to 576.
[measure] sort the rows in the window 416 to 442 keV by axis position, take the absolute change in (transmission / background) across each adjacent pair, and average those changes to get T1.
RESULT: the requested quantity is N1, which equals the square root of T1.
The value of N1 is 0.079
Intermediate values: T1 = 0.006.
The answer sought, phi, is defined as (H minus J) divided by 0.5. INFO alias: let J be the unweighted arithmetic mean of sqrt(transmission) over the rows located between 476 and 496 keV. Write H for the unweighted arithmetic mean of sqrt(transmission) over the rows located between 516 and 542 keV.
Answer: -0.36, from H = 1.24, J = 1.42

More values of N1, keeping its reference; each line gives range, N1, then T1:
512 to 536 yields 0.334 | 0.112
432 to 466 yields 0.129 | 0.017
